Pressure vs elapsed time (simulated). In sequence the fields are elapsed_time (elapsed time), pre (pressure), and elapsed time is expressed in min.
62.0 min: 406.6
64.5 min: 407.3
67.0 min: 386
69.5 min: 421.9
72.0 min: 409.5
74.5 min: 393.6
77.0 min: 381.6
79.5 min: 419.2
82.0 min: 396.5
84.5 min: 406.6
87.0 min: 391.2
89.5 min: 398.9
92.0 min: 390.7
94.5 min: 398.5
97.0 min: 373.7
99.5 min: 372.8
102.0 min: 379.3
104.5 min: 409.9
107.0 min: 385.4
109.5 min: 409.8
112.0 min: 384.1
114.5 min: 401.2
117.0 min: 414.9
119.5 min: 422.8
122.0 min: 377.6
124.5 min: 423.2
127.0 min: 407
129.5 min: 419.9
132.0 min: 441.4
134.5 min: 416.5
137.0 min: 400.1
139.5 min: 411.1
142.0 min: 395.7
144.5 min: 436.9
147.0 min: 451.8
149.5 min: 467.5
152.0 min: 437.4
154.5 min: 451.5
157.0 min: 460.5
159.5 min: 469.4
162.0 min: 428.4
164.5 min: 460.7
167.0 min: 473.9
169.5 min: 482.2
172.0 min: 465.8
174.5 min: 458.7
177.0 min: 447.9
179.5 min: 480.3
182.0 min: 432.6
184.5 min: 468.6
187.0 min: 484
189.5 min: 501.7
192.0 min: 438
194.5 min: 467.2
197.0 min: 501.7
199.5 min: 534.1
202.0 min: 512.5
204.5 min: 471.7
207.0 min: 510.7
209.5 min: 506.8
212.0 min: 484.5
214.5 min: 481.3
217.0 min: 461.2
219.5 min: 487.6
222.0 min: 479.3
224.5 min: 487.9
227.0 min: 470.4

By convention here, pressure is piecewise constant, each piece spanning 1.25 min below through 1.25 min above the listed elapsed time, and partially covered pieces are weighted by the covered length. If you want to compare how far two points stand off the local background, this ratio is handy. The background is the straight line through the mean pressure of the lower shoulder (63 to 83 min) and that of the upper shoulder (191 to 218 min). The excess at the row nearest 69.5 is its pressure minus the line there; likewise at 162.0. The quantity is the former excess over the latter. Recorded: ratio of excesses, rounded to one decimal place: -0.7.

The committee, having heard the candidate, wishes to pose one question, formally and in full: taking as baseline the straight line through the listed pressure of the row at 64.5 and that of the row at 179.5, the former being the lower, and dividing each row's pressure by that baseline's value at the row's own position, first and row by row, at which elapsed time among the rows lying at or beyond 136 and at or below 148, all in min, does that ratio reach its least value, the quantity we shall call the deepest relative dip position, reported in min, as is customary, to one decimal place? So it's 142.0 min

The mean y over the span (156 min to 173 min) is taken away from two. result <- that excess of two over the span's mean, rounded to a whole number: -461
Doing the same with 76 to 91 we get -397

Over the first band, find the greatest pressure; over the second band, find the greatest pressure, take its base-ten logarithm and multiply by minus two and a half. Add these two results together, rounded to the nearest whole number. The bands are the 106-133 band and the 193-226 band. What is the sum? 435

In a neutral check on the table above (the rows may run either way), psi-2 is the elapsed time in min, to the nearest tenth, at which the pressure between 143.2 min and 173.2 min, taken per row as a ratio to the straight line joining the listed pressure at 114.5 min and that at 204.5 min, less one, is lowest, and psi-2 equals 162.0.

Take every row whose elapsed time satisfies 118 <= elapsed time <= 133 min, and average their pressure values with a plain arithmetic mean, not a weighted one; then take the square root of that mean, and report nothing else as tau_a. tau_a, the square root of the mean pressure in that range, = 20.4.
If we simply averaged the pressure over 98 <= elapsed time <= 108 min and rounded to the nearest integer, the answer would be 387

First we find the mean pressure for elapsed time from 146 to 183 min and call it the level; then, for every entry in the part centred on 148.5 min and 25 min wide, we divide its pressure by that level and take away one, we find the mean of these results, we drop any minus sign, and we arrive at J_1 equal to 0.043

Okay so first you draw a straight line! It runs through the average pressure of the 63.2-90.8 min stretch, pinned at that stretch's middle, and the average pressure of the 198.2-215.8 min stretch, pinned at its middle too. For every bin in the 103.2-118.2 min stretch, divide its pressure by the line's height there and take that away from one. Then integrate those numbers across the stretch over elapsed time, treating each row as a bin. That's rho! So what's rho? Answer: 0.91 min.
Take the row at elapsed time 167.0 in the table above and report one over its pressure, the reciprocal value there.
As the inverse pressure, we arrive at 0.0021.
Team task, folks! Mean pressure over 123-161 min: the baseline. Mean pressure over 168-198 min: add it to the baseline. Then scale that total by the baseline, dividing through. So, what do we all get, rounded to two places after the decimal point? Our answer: 2.08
